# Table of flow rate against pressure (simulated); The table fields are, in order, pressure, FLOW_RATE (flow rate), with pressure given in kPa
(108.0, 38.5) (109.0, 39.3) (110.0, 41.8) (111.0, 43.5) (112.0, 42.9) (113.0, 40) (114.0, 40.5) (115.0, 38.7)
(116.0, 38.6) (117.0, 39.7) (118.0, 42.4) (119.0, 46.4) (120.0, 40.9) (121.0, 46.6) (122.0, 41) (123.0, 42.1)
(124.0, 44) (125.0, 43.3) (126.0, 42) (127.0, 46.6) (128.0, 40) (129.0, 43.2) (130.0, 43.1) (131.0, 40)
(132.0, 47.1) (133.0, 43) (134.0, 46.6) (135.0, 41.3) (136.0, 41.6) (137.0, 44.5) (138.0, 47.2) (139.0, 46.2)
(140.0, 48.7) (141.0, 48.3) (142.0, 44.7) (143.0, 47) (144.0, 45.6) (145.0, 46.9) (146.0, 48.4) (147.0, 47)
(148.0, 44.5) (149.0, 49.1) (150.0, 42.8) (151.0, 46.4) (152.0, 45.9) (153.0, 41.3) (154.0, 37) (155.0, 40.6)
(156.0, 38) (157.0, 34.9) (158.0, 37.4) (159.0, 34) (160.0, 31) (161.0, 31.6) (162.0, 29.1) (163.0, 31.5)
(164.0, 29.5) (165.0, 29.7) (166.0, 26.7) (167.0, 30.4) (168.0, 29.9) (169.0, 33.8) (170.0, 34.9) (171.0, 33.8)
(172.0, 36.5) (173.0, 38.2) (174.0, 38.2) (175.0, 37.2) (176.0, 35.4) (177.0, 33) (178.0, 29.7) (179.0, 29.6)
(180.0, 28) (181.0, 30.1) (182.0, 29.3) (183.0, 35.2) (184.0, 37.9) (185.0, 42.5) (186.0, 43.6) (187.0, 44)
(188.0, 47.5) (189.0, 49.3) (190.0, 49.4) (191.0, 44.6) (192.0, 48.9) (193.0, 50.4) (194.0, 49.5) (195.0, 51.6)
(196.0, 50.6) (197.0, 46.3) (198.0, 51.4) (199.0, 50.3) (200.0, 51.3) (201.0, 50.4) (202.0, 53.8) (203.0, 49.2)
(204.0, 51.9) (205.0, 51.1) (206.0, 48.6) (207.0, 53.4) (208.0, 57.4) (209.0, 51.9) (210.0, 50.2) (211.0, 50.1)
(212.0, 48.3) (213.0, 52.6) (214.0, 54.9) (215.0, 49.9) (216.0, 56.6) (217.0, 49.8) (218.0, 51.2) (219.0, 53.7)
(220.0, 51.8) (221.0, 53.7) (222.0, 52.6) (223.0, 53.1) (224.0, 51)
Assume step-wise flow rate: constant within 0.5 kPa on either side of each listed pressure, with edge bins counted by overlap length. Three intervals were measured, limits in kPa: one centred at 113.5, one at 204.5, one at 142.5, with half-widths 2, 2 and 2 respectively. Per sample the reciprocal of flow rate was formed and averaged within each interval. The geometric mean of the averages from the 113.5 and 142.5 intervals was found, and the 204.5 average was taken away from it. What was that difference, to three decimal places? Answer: 0.003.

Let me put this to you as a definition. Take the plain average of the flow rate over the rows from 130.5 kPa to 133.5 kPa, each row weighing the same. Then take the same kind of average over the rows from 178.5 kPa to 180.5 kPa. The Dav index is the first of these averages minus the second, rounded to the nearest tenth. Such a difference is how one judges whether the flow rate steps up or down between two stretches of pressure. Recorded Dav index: 14.6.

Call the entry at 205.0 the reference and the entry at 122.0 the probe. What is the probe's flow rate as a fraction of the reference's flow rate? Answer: 0.80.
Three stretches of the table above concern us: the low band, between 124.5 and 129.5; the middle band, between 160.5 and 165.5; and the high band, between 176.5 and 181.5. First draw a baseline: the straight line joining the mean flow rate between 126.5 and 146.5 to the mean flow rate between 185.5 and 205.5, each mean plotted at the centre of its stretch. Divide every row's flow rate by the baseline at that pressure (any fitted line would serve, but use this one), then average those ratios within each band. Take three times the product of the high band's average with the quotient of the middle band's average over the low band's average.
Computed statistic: 1.2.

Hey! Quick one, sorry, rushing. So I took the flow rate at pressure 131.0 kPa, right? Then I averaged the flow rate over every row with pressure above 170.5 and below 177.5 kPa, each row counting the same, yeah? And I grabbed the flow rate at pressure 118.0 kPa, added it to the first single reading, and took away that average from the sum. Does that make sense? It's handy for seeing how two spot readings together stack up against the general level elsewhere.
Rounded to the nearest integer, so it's 46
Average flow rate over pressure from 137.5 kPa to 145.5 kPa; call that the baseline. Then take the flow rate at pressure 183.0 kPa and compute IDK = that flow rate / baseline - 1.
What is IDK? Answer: -0.25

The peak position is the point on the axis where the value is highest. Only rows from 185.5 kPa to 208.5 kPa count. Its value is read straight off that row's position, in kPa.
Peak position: 208.0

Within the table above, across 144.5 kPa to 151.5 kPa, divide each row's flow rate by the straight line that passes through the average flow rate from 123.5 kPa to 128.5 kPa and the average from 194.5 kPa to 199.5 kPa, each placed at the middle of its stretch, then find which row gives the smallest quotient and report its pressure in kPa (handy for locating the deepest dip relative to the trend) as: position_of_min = 150.0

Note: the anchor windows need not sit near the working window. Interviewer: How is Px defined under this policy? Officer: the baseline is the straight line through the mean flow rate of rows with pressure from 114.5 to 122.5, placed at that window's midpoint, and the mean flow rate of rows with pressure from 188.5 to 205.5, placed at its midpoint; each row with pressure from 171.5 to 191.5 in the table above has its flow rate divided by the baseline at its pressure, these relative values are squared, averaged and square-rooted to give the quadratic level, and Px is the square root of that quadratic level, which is 0.89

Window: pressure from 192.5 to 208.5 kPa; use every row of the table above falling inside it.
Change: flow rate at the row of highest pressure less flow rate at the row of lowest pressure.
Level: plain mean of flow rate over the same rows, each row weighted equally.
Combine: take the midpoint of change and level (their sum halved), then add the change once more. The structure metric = 36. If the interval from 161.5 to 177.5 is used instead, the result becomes 22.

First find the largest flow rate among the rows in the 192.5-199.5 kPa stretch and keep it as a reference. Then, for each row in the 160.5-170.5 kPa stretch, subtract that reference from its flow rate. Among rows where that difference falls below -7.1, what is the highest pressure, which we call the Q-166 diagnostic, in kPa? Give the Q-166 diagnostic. 170.0 kPa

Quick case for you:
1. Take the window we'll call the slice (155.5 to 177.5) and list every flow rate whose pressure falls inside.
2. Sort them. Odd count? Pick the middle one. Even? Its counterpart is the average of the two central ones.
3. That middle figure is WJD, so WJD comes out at 34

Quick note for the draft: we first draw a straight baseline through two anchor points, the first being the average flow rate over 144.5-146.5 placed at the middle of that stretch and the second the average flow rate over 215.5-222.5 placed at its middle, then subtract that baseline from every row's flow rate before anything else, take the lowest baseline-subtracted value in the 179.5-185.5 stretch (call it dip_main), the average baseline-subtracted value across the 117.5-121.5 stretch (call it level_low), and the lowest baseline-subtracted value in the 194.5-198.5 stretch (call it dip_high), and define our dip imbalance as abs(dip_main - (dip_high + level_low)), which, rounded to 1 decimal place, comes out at 15.4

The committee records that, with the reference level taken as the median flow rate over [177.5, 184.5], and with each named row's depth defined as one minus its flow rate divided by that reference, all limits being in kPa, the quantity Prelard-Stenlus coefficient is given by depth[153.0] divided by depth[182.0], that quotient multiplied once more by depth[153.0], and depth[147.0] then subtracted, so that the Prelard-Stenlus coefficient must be 11.9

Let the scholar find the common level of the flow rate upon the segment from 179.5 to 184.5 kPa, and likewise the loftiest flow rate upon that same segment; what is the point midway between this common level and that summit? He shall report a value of 35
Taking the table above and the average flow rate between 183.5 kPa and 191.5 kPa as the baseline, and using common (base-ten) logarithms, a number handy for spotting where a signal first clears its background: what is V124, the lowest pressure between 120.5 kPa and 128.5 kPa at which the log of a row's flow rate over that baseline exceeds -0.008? 121.0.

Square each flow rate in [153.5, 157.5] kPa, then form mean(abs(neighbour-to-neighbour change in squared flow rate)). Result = 237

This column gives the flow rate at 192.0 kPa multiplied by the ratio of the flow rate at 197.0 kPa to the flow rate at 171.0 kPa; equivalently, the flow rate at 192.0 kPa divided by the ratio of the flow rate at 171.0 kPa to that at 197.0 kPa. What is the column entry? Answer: 67.0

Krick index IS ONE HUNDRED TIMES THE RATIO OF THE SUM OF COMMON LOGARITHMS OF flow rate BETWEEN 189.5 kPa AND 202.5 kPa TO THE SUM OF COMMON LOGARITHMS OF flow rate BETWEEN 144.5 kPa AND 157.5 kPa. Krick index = 104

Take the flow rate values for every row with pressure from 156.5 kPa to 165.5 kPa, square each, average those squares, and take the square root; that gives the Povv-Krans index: 32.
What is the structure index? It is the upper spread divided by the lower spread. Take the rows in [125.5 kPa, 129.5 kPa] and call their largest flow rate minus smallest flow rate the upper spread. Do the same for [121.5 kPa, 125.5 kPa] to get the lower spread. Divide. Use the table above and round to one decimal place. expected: 2.2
